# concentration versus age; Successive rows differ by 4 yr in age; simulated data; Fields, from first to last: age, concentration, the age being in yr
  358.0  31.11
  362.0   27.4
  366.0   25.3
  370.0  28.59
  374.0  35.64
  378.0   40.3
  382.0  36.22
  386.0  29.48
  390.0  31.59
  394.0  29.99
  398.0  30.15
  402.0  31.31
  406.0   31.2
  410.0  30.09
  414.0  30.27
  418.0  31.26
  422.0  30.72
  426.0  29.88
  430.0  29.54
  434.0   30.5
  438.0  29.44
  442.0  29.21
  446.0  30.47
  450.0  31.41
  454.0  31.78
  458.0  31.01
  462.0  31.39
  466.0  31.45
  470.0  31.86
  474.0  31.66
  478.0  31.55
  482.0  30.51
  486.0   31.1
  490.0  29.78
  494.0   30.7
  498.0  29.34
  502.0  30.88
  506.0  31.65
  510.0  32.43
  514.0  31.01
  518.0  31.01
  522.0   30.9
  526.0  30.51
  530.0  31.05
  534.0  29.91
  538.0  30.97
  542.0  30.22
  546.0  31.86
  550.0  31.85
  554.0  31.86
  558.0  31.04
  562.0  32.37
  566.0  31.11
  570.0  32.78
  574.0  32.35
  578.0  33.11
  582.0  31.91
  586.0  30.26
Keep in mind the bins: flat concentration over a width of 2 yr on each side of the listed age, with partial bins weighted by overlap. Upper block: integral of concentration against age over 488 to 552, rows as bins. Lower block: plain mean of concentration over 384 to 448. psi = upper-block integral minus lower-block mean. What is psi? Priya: 1946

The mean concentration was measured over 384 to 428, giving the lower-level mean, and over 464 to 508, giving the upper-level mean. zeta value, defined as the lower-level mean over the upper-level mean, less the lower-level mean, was -29.6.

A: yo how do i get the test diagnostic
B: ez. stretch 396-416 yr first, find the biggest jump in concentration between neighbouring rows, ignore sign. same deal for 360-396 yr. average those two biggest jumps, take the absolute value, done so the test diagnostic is 4.1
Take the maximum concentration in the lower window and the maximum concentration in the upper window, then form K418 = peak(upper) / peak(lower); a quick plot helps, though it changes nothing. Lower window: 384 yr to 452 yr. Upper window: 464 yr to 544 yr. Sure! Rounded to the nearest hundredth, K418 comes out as 1.03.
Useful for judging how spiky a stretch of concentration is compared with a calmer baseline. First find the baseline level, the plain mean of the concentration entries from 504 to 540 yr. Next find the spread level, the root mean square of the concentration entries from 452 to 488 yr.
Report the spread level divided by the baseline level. 1.01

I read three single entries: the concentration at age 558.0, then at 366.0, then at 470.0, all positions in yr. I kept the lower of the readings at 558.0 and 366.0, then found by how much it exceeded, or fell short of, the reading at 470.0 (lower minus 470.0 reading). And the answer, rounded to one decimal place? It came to -6.6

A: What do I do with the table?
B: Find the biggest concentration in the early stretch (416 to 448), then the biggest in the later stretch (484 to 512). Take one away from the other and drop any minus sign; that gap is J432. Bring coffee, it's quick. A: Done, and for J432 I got 1.2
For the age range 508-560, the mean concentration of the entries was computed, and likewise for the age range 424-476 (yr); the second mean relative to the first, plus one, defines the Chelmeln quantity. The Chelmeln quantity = 1.99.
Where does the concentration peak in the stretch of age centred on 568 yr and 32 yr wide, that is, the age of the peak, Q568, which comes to 578.0 yr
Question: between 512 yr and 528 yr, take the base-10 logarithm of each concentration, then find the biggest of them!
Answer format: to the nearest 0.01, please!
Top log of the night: 1.49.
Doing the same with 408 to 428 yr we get 1.49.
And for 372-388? 1.61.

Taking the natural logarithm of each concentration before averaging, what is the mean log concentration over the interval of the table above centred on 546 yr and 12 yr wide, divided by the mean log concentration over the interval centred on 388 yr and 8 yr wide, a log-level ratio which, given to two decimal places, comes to 1.01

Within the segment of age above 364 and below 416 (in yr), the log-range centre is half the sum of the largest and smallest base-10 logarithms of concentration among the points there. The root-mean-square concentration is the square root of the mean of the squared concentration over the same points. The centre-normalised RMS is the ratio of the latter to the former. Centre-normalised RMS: 21.1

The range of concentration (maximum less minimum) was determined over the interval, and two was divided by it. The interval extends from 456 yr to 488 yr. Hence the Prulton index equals 1.48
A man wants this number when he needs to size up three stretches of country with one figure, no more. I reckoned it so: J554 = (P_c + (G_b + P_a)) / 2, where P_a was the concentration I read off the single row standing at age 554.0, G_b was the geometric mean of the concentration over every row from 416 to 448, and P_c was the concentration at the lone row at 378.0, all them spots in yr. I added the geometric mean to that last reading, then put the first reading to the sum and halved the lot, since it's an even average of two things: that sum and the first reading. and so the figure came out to 51.1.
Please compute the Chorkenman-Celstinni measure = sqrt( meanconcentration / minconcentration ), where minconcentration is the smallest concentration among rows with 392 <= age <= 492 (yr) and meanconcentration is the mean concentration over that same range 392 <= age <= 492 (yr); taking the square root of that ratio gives 1.03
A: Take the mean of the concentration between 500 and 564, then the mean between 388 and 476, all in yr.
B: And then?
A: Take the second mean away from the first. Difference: 0.5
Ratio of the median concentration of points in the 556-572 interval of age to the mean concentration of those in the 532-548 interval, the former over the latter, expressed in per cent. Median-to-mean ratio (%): 103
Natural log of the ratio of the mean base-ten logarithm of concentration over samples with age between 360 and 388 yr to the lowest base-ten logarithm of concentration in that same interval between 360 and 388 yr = 0.065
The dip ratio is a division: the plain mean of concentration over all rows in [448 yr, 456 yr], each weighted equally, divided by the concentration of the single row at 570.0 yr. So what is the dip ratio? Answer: 0.964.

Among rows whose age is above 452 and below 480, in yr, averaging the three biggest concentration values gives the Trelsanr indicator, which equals 31.77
